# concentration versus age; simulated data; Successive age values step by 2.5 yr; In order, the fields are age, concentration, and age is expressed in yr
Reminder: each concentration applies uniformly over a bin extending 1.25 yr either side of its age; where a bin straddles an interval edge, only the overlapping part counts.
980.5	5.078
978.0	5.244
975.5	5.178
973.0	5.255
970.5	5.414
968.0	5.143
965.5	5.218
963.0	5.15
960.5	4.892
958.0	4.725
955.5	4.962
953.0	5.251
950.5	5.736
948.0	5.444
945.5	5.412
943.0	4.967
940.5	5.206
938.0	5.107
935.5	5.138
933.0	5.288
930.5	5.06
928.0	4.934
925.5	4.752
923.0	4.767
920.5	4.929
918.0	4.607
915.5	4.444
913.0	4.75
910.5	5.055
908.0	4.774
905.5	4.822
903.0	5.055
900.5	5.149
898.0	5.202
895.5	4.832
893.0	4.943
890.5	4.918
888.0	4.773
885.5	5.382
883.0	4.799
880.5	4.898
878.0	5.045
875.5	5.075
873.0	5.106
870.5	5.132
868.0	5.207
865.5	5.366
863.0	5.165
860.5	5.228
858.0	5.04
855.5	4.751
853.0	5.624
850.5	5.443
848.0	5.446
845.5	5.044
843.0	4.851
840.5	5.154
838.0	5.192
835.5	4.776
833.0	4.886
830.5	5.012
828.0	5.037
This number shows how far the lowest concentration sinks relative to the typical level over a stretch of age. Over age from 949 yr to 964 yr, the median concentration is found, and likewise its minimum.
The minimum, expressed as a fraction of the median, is 0.935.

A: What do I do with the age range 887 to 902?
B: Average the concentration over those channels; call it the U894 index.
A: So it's 4.97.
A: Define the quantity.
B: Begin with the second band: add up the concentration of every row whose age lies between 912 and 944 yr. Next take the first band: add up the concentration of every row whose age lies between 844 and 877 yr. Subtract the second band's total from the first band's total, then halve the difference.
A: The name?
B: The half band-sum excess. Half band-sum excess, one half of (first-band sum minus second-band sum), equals 1.8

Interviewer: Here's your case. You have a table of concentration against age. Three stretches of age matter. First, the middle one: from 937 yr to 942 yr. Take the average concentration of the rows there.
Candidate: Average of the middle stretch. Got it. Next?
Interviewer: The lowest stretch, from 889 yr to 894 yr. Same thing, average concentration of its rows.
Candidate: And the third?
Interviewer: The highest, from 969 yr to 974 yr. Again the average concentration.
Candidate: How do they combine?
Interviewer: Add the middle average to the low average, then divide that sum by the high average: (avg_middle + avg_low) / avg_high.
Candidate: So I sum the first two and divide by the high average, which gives 1.89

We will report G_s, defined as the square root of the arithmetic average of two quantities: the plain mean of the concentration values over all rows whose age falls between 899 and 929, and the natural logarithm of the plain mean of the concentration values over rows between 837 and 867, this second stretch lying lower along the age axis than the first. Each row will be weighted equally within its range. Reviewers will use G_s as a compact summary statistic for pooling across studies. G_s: 1.80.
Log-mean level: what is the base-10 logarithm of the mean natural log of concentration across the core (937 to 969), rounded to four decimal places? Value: 0.2153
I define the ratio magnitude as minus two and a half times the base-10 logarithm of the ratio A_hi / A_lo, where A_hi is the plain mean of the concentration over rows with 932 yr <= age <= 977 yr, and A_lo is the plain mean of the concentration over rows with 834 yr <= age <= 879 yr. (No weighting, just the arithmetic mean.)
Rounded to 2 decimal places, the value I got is -0.01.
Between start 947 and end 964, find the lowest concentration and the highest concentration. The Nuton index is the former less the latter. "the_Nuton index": -1.01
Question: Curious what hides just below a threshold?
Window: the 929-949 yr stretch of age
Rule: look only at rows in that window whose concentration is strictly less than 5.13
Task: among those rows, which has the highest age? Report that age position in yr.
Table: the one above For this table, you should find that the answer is 943.0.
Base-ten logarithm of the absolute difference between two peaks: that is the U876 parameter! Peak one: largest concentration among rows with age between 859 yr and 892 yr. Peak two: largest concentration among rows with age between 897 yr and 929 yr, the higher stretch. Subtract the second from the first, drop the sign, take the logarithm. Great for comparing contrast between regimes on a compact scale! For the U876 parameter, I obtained -0.7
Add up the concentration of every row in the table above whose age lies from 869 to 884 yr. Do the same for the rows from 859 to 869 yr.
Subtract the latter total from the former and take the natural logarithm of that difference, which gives 2.2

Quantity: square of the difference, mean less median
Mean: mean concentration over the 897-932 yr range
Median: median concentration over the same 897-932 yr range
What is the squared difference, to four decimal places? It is 0.0000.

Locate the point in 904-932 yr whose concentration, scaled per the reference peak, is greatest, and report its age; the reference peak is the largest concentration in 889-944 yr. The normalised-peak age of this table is 930.5 yr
